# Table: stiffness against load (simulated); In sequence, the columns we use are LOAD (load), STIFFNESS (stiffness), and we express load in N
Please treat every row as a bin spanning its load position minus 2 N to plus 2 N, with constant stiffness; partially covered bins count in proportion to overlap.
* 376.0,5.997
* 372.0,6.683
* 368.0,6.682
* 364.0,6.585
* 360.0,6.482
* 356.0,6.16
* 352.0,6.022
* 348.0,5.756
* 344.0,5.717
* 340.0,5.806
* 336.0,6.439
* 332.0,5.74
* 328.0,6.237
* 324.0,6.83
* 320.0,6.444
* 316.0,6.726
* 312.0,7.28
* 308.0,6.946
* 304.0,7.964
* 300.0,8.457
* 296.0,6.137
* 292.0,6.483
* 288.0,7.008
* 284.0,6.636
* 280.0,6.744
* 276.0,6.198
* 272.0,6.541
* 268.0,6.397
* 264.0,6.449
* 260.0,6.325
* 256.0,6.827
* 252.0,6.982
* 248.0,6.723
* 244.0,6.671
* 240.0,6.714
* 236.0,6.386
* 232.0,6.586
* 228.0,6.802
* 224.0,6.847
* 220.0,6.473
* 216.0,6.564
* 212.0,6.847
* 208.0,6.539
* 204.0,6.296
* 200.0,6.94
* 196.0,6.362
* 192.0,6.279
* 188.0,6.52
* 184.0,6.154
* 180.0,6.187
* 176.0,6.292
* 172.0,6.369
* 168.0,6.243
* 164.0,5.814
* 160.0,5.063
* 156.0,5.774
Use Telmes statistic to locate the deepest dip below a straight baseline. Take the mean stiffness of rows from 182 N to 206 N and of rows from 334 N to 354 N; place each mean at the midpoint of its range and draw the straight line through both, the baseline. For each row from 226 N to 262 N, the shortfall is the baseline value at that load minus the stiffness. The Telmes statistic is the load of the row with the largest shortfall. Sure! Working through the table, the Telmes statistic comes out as 236.0 N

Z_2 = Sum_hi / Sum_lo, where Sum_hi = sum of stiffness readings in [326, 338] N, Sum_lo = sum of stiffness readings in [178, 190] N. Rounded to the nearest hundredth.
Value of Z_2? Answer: 0.98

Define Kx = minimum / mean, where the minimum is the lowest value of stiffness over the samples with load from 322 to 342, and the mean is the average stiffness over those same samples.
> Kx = 0.924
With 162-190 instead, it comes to 0.934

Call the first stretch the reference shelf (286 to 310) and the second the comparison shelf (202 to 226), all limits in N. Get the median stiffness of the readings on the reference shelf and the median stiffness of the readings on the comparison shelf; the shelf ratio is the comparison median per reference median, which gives 0.94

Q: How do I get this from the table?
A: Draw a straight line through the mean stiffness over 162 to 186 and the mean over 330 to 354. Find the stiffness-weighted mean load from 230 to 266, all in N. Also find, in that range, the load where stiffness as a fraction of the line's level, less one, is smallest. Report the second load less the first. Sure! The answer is 12.0 N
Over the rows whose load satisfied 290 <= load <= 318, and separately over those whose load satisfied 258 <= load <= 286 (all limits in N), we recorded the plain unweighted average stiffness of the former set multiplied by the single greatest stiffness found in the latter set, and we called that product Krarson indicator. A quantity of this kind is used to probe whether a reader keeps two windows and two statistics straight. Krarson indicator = 48.2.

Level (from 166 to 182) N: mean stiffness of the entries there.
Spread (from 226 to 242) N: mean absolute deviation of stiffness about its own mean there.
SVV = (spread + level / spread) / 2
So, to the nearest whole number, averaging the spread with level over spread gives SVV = 23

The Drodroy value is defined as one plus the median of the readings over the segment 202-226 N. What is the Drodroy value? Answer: 7.55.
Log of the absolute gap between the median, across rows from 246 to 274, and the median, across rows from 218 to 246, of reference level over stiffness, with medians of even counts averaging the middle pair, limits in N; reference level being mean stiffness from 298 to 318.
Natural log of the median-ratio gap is -3.8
